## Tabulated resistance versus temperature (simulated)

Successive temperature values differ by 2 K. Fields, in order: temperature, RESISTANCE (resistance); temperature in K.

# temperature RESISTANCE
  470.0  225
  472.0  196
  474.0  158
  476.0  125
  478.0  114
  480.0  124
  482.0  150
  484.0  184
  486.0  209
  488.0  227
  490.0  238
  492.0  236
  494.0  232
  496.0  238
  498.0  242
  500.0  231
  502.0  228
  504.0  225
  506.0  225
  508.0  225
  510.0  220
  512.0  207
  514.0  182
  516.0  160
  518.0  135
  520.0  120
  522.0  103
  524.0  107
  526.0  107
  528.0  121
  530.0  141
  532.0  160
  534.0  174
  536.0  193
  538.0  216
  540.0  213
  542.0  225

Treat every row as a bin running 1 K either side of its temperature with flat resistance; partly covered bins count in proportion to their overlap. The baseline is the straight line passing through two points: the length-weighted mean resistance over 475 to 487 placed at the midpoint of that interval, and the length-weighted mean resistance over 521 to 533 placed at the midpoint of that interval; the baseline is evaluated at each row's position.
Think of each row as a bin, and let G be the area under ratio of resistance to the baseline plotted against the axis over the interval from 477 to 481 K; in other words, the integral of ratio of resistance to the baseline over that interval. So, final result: 3 K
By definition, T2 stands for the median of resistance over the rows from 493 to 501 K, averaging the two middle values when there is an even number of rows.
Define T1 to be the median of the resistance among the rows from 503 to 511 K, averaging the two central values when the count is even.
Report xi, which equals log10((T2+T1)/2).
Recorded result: 2.36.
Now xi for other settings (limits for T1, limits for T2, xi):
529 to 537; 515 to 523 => 2.17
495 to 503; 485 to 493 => 2.37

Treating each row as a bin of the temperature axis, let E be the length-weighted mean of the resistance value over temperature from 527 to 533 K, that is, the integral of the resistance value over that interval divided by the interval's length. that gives 141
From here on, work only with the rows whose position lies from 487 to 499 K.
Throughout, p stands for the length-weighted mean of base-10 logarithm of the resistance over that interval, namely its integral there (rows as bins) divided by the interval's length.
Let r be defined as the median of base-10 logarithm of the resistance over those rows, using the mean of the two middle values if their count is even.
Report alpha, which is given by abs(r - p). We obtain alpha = 0.003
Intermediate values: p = 2.37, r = 2.37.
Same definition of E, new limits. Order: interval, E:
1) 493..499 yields 237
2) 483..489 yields 207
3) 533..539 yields 194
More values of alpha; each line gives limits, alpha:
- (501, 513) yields 0.007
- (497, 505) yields 0.004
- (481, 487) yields 0.011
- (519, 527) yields 0.008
